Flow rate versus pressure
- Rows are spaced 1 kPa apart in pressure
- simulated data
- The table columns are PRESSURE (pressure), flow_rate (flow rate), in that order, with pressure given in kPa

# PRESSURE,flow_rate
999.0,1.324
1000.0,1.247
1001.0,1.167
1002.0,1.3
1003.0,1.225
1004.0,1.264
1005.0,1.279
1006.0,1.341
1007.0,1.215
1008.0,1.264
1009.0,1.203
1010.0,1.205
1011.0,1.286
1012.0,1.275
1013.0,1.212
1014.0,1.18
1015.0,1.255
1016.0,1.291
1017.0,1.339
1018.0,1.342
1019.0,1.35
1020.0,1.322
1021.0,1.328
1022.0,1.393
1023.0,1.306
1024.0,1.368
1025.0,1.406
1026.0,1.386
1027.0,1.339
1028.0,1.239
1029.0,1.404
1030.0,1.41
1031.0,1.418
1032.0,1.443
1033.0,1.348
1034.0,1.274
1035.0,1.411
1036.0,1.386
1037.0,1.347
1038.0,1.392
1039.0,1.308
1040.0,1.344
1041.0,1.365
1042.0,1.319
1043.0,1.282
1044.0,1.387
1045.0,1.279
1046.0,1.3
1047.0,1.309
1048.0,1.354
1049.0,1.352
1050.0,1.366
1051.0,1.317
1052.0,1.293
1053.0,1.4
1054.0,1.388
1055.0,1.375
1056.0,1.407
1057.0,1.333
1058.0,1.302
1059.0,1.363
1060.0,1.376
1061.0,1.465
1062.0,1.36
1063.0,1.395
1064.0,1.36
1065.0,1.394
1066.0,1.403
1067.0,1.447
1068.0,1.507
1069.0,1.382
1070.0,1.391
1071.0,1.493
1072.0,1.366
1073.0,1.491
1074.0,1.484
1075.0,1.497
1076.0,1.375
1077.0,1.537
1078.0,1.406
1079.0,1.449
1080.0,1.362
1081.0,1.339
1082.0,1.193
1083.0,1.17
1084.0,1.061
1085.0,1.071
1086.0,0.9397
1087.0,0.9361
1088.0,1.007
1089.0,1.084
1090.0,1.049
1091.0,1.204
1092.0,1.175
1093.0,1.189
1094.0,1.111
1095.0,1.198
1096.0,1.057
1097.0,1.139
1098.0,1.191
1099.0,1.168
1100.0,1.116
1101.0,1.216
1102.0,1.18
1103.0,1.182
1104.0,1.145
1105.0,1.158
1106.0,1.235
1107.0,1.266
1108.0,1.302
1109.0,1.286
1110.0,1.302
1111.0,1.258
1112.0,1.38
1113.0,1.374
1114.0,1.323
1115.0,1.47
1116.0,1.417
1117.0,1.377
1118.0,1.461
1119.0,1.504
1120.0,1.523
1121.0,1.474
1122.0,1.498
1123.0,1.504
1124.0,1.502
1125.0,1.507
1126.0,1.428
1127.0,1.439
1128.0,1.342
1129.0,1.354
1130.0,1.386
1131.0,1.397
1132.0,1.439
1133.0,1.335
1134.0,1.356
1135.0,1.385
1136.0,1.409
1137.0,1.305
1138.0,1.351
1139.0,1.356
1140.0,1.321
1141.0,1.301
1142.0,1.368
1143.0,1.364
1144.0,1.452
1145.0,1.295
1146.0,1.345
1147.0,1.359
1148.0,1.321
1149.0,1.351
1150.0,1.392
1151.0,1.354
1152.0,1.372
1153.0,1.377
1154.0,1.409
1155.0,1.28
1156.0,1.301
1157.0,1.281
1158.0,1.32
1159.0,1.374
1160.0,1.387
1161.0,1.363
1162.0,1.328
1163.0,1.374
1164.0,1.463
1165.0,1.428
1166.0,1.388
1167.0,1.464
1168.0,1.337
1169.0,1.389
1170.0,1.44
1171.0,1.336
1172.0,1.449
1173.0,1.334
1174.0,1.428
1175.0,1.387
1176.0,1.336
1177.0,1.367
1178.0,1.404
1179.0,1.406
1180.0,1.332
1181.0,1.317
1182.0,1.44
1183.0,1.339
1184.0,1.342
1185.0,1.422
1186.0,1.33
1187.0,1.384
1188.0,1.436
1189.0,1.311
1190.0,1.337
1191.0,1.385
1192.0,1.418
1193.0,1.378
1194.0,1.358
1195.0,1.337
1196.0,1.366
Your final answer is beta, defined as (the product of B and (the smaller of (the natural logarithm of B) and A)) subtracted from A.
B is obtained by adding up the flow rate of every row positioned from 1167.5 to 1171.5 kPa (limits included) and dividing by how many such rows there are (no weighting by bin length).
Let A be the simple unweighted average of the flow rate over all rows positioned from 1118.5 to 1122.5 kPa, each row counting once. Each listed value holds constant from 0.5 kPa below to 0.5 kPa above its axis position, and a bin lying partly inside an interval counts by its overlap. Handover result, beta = 1.06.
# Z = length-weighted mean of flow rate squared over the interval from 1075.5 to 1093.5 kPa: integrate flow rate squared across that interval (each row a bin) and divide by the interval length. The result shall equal 1.46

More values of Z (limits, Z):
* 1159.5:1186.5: 1.91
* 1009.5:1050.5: 1.78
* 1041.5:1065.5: 1.83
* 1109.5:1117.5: 1.86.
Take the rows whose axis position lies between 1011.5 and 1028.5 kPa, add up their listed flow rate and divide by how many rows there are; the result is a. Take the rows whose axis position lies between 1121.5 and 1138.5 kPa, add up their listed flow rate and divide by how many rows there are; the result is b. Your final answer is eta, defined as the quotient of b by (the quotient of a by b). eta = 1.51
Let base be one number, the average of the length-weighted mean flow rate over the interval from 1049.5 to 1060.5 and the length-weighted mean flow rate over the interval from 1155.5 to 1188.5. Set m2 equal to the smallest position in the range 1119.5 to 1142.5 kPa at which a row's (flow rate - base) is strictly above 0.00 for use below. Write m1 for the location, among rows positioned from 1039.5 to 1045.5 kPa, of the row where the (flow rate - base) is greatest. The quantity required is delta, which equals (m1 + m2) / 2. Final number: 1082.0 kPa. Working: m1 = 1044.0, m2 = 1120.0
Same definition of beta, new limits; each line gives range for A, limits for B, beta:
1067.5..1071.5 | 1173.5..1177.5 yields 1.00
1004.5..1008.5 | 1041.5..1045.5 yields 0.91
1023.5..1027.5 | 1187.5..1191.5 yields 0.95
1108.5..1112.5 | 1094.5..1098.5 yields 1.15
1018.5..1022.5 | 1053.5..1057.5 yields 0.91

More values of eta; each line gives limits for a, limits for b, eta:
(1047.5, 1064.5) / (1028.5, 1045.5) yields 1.35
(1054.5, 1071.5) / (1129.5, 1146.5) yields 1.33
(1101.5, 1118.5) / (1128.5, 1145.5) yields 1.43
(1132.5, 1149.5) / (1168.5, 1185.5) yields 1.41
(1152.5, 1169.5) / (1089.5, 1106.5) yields 0.98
